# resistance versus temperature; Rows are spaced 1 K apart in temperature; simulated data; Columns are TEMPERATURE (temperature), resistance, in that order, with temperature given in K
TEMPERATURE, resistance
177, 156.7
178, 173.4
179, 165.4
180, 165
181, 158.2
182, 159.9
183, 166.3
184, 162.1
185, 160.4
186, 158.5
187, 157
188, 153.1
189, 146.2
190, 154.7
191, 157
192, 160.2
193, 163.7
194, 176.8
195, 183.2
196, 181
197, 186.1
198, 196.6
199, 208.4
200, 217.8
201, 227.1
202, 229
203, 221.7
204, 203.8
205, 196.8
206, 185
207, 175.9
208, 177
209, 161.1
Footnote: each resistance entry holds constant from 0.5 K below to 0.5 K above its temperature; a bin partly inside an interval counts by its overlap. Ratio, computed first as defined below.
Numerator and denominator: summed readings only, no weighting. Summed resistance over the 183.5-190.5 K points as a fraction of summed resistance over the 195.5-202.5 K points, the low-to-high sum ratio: 0.76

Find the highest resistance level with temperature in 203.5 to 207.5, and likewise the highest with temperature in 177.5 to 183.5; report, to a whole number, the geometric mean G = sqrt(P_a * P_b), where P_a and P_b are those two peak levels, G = 188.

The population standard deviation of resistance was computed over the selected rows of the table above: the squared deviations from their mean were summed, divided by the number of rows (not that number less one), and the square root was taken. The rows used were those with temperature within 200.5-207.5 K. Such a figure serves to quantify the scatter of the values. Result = 19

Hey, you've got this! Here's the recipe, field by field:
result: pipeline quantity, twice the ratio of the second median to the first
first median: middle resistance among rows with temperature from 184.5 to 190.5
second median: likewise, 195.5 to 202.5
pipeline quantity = 2.67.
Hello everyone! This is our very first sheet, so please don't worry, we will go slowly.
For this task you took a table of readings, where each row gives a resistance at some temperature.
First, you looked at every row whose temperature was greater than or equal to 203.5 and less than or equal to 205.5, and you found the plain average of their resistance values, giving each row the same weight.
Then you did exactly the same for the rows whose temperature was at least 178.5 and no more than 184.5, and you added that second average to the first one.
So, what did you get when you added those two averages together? 363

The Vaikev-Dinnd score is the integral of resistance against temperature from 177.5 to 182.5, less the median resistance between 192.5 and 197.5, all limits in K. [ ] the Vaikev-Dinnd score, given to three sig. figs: 641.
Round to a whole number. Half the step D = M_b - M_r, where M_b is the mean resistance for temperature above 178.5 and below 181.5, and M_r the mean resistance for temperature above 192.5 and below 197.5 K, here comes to -8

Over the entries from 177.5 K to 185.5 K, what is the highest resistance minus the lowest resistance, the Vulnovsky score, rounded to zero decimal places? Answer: 15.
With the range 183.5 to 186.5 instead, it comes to 4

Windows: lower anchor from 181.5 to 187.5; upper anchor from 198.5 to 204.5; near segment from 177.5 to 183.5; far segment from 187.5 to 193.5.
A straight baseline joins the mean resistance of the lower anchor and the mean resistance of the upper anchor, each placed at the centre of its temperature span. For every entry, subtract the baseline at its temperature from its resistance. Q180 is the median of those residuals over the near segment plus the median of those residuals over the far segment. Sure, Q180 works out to -11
